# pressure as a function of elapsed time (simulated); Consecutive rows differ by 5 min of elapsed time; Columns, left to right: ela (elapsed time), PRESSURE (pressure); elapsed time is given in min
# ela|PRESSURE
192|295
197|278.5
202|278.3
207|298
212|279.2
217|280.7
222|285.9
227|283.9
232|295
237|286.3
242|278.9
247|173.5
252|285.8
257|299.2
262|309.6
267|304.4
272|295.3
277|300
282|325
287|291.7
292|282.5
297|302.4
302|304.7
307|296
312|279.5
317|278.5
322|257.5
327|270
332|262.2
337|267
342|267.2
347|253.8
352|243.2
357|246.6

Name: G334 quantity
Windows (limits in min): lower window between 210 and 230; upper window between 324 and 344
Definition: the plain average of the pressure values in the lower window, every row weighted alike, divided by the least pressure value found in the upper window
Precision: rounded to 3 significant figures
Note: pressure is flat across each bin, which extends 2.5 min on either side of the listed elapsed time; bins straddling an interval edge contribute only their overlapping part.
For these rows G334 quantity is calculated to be 1.08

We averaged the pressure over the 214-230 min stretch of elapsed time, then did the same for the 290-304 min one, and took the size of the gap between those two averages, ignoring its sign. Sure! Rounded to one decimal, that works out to 13.0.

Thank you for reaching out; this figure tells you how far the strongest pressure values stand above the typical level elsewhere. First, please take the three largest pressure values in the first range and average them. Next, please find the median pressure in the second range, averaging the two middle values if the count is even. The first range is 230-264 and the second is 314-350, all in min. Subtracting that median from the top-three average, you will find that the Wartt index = 34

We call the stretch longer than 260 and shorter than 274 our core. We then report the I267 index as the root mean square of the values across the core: 303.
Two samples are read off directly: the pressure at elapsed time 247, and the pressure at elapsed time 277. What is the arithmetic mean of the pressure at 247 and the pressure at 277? 237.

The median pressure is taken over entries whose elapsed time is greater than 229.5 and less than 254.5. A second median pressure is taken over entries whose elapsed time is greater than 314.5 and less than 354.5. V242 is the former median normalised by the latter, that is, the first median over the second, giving 1.08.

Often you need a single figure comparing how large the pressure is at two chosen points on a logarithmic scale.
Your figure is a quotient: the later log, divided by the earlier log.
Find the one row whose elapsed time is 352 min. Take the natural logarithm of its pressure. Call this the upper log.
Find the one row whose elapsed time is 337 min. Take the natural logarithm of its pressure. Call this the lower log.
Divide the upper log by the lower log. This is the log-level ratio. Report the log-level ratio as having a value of 0.98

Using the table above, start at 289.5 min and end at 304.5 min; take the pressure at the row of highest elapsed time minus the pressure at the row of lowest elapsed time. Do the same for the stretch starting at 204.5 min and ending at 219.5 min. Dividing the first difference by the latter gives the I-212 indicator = -1.3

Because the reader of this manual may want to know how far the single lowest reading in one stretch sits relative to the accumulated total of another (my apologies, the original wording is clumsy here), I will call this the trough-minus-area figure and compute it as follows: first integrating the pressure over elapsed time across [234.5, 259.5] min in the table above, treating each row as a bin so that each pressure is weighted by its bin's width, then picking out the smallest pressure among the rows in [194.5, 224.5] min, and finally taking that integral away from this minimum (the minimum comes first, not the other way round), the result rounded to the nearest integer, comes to -6340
